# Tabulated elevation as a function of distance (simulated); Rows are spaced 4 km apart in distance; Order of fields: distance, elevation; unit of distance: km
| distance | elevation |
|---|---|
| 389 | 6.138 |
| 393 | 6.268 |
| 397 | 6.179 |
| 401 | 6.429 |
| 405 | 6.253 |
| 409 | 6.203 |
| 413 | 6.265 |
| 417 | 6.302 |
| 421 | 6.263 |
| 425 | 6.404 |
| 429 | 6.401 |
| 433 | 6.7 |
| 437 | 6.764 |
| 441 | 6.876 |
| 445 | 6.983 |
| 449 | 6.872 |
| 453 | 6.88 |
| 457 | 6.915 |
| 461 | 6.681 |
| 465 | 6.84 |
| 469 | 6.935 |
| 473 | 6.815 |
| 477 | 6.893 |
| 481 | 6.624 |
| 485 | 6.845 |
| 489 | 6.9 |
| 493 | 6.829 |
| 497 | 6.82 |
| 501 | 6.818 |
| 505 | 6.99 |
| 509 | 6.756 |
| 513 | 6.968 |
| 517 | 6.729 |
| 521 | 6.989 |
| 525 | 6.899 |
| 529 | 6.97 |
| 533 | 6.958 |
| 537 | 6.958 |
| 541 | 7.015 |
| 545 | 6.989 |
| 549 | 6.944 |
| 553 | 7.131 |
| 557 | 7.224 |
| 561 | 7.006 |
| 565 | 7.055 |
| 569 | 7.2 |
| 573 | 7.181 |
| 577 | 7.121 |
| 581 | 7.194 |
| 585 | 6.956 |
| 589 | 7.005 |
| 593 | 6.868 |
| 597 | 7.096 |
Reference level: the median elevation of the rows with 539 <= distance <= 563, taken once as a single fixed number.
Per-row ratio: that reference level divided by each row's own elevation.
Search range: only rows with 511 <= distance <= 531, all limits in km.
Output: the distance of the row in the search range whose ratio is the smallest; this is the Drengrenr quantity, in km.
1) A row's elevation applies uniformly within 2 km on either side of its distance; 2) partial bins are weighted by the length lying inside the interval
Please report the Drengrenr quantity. 521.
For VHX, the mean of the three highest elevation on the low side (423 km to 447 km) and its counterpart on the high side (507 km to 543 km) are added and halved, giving 6.9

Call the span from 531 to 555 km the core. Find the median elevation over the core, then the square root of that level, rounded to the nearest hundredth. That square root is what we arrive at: 2.64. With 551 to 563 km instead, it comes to 2.67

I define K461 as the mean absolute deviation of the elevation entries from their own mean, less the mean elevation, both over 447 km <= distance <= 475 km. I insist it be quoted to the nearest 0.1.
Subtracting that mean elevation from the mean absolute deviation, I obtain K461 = -6.8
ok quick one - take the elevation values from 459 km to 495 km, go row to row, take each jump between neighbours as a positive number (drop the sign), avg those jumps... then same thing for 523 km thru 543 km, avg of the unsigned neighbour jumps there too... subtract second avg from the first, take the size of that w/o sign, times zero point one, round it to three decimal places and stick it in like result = 0.010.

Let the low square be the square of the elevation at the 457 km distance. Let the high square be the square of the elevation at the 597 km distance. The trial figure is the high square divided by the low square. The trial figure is 1.05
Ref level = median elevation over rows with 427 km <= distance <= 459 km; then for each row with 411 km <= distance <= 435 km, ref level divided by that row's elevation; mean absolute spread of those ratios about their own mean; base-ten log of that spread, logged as -1.7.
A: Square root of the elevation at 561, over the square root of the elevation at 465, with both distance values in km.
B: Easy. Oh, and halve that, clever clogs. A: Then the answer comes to 0.506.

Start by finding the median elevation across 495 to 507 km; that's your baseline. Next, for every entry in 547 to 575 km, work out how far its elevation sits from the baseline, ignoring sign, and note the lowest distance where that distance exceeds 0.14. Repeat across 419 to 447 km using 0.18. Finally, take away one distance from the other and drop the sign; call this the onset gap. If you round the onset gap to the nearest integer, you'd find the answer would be 132 km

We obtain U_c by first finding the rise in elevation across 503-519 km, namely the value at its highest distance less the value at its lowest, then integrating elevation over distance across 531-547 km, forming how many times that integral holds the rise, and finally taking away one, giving -429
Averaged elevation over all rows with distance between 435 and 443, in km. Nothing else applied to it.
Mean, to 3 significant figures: 6.82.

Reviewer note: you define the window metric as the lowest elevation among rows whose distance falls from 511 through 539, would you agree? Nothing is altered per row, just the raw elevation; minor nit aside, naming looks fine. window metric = 6.729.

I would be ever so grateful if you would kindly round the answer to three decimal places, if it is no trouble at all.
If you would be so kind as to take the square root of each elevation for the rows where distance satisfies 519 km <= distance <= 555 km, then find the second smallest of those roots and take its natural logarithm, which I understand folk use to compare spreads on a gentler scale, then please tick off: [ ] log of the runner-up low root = 0.969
